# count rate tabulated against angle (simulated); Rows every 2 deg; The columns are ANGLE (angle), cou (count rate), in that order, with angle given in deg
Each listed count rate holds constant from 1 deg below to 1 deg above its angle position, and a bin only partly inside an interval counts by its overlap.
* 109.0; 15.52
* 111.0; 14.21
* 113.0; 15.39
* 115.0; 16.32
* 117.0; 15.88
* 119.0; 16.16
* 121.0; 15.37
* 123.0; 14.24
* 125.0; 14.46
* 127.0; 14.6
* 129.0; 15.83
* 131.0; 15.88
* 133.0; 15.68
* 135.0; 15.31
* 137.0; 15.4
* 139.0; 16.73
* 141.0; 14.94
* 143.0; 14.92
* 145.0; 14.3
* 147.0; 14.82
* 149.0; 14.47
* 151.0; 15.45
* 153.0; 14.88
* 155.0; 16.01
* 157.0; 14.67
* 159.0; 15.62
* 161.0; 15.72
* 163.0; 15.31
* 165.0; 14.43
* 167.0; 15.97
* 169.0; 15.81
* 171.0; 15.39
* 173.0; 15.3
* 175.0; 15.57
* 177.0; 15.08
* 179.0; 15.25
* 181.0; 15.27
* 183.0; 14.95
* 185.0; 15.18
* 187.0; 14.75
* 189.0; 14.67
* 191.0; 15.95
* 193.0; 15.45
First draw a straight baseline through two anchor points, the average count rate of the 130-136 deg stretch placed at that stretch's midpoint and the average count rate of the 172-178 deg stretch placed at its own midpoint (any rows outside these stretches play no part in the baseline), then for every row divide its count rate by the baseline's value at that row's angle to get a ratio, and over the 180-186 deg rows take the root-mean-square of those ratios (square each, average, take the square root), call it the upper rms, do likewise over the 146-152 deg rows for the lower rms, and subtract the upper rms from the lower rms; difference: -0.030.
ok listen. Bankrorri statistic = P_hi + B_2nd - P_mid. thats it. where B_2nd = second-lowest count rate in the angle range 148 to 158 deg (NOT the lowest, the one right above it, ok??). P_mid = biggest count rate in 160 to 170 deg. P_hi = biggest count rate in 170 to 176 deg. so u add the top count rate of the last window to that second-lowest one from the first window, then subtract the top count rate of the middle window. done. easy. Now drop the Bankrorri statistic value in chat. 14.3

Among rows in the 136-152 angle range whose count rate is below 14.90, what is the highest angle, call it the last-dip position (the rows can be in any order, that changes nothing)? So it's 149.0 deg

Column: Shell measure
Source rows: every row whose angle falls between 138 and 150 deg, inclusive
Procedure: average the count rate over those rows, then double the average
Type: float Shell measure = 30.1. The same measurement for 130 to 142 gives 31.3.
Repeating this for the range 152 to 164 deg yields 30.7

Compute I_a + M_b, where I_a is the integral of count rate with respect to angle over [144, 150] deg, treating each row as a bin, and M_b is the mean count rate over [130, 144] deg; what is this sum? 103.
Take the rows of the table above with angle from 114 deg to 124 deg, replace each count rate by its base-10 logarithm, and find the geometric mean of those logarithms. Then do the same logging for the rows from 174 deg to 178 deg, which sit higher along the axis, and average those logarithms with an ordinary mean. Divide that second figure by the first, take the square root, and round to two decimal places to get 1.00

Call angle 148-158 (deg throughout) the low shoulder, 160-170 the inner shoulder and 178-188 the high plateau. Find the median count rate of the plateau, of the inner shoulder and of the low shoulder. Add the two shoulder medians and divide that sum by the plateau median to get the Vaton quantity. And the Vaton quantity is 2.02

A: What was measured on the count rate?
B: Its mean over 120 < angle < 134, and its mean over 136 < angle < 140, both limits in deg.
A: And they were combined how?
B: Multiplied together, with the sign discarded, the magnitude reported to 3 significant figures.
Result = 243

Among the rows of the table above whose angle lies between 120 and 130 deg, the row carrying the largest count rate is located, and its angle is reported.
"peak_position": 129.0 deg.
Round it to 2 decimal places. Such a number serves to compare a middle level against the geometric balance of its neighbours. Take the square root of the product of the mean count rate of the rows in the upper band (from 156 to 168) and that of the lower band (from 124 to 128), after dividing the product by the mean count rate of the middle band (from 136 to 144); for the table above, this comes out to 3.79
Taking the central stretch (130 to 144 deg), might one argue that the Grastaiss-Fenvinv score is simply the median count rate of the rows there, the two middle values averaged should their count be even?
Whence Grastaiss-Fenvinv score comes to 15.4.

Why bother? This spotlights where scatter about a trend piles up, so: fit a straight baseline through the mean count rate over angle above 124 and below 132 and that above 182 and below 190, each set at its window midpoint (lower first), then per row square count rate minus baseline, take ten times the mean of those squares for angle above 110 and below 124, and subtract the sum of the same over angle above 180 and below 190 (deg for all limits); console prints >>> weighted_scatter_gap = 6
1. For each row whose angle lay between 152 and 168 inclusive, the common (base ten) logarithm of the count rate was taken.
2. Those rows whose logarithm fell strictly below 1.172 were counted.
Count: 2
